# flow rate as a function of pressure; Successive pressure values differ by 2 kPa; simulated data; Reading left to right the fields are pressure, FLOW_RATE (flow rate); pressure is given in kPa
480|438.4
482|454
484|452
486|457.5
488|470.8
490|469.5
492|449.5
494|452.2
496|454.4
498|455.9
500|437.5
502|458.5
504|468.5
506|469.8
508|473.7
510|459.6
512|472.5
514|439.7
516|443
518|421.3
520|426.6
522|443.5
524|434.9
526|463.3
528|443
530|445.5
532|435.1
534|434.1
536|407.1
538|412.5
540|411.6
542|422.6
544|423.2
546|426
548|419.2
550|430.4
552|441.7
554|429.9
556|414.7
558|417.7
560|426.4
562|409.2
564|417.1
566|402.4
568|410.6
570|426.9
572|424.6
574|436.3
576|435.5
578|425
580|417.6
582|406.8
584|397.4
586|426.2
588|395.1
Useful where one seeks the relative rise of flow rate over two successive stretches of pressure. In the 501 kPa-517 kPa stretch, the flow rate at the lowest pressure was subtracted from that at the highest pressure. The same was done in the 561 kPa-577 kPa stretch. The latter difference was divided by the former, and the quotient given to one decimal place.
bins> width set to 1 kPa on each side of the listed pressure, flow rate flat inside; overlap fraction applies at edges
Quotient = -1.7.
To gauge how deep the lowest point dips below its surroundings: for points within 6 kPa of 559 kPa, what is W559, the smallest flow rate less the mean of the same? -10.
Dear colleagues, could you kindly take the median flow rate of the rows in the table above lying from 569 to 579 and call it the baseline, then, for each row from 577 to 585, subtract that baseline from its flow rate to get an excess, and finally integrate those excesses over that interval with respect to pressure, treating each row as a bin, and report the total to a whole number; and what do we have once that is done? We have -122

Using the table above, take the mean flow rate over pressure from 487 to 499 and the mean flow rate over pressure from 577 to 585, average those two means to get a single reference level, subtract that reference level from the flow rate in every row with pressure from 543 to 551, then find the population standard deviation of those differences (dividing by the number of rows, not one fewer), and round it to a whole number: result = 4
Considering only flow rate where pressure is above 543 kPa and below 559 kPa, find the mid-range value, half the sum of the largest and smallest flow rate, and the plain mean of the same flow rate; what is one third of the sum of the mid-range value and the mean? 285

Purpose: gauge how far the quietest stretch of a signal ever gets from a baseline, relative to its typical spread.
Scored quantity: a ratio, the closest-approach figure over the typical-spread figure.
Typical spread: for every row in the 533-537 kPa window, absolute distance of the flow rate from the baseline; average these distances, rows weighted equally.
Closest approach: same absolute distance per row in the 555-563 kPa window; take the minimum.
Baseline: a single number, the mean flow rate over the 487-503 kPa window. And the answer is 0.84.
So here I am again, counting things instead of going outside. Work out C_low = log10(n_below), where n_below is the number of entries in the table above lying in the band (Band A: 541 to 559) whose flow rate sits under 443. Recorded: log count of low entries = 0.95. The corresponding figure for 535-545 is 0.70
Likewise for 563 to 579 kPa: 0.90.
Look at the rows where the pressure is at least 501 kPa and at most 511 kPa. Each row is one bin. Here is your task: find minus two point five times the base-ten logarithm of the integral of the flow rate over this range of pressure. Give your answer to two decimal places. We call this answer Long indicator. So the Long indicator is -9.17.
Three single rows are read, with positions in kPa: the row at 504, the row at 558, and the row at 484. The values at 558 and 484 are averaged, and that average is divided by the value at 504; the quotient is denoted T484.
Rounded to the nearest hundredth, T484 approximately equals 0.93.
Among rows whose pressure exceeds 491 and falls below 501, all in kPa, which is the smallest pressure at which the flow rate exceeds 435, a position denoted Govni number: 492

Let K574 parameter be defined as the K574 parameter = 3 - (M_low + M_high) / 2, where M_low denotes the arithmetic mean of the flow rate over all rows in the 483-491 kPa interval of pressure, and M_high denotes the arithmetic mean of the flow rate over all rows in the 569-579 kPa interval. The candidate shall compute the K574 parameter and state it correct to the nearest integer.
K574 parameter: -443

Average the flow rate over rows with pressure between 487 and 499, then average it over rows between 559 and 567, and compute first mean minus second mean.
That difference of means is 45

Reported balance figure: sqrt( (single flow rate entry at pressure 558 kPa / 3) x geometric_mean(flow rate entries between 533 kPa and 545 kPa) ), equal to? 241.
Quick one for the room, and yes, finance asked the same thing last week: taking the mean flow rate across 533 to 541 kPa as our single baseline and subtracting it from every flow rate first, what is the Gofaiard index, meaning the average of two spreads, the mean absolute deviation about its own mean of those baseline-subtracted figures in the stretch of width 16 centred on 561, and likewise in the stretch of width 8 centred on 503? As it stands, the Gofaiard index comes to 8.7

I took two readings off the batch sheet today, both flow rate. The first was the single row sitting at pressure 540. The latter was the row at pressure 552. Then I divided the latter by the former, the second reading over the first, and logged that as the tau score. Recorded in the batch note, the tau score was 1.07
